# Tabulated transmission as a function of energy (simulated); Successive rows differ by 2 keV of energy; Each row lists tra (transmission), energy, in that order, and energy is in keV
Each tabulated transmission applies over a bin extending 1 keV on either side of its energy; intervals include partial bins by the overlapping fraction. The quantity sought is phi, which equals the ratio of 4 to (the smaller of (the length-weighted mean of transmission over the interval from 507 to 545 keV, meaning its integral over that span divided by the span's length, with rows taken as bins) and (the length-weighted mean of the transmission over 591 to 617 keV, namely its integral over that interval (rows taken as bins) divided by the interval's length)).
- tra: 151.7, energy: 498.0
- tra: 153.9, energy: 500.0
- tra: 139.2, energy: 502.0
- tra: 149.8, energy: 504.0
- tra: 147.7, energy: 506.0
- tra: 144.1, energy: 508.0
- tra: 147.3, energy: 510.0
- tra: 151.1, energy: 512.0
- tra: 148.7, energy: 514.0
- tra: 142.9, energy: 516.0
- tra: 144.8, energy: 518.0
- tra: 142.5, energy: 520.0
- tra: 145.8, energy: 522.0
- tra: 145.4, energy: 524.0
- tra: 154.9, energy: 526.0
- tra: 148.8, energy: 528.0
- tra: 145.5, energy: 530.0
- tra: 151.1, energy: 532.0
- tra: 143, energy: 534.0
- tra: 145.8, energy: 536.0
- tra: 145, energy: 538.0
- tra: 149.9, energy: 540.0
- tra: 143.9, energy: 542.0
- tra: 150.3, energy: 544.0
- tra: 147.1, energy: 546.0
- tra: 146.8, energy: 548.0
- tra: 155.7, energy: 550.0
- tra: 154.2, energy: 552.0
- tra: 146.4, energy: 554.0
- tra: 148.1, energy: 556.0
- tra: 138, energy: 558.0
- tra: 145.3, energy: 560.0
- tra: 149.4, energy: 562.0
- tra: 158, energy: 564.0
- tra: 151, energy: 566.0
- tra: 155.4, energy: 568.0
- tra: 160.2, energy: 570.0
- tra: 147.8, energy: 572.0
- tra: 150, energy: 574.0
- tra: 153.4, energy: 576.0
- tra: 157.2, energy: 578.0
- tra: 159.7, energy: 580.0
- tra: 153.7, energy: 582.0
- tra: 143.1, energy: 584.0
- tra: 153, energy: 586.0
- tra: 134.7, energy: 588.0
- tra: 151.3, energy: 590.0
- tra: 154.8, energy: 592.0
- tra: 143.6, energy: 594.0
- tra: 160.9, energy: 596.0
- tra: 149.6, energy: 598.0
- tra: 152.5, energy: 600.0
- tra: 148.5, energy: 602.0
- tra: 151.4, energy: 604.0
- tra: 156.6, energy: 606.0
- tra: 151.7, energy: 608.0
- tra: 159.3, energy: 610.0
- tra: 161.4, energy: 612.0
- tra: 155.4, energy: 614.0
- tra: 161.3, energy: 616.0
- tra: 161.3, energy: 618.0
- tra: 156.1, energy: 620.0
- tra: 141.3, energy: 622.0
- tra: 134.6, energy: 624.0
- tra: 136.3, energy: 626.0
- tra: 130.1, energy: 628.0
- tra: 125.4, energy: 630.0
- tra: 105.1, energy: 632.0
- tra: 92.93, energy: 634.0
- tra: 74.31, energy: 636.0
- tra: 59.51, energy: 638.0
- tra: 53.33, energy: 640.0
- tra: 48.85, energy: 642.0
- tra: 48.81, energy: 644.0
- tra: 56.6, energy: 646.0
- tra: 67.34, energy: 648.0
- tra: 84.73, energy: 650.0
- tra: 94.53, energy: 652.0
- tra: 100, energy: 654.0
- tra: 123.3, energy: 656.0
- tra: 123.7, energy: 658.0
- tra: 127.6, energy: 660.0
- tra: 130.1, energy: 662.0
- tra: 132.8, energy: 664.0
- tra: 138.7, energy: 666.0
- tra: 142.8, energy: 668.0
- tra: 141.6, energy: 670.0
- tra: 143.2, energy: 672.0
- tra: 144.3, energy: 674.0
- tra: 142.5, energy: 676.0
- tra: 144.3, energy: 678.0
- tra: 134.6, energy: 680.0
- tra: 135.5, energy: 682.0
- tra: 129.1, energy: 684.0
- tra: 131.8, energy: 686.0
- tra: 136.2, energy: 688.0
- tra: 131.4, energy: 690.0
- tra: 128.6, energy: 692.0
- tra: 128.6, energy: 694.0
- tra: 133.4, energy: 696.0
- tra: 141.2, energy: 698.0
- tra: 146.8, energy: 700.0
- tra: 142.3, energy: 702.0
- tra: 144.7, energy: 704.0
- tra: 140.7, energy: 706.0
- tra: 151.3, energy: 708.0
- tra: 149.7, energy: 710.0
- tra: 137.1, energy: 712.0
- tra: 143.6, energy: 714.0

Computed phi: 0.0272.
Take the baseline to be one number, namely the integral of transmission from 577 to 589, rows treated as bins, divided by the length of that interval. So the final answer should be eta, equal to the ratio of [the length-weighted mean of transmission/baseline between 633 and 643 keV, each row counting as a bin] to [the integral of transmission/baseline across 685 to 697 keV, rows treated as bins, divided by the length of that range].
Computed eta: 0.50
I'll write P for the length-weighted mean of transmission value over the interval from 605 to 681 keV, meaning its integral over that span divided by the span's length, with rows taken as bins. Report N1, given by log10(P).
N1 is 2.08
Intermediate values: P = 121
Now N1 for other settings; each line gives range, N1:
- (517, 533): 2.17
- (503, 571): 2.17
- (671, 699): 2.13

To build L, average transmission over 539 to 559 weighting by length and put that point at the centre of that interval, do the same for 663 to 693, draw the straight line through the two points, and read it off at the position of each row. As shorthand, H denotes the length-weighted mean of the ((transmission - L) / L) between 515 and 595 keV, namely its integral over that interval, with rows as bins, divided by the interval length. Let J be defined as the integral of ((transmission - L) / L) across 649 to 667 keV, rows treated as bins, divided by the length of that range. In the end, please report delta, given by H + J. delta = -0.15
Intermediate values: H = 0.01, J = -0.15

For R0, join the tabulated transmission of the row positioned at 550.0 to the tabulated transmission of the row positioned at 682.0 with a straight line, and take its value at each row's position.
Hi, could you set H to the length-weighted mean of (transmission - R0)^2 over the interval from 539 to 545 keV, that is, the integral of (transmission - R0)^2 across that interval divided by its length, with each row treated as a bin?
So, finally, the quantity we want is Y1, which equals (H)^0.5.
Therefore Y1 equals 9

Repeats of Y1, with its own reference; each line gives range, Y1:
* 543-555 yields 7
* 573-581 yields 5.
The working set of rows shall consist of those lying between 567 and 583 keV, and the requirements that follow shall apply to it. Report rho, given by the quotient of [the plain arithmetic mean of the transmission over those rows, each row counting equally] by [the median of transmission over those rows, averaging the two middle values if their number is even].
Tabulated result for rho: 1.001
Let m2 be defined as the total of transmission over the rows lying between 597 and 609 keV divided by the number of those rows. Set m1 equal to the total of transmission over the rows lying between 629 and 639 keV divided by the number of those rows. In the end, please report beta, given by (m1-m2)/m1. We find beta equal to -0.66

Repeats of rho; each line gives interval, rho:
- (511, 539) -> 1.008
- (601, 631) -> 0.980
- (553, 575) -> 1.004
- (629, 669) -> 0.992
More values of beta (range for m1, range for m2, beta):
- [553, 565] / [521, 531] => 0.00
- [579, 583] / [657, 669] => 0.15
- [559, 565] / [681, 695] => 0.13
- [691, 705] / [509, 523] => -0.06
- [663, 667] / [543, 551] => -0.10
